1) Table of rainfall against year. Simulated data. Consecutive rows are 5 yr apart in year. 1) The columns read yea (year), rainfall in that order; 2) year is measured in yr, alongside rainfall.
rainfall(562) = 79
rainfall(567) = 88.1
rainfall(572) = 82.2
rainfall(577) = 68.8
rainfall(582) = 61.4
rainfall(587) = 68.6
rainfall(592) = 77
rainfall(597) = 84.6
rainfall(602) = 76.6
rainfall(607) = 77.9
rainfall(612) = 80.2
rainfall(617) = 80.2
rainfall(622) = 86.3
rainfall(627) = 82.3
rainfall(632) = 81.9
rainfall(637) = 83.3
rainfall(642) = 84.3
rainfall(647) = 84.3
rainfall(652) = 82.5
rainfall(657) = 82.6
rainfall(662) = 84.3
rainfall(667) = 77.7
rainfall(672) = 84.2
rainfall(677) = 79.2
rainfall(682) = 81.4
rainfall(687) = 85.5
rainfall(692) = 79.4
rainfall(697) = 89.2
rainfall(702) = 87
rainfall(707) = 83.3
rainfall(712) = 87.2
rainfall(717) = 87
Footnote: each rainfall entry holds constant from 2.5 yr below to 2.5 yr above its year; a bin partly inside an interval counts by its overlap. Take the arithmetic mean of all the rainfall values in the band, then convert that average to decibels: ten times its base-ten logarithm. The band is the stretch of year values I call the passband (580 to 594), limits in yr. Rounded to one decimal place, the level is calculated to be 18.4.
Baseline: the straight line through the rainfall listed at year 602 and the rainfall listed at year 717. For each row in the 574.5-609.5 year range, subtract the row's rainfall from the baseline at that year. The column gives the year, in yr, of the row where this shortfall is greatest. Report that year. 582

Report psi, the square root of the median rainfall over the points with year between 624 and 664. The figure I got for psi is 9.1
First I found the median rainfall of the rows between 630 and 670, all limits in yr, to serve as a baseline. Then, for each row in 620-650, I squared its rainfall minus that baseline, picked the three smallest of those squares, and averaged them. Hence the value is 1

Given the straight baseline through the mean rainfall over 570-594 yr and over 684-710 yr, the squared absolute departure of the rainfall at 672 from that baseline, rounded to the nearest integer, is 5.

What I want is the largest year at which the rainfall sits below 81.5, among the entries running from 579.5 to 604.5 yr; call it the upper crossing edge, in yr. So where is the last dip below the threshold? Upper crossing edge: 602 yr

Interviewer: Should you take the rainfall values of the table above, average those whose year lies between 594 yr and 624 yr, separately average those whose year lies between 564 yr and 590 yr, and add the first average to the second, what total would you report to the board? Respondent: 154.8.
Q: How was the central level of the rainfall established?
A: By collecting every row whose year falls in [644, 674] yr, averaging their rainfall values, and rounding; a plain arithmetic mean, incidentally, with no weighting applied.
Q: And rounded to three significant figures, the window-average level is 82.6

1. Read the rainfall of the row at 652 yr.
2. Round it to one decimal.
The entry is 82.5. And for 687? 85.5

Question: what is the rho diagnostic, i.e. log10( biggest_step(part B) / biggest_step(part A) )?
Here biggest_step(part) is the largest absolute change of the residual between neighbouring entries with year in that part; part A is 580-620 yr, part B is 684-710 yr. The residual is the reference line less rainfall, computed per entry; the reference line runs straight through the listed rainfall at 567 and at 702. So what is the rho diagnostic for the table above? 0.1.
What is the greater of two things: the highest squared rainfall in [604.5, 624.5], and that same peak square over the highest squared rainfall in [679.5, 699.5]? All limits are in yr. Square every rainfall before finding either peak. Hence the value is 7448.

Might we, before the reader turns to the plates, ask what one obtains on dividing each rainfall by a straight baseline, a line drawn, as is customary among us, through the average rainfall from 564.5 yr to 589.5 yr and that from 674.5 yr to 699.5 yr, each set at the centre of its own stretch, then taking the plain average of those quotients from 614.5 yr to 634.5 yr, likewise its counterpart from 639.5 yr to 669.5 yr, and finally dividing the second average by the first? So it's 0.97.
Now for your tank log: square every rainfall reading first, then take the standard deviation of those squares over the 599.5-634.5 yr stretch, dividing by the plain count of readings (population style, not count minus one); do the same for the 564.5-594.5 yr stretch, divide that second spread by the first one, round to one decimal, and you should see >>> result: 2.8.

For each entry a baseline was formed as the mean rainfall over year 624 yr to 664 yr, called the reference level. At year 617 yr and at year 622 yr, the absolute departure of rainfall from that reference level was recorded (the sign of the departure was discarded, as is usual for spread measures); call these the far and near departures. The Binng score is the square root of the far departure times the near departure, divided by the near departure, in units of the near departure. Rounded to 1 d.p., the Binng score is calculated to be 1.0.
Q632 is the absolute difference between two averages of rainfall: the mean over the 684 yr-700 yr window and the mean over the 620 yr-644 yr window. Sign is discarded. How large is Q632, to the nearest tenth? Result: 1.1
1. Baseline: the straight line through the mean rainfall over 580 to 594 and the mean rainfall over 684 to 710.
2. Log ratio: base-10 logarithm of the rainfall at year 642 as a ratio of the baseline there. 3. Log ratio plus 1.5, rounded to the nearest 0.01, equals 1.54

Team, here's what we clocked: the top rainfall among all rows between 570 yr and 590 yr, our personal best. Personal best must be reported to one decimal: 82.2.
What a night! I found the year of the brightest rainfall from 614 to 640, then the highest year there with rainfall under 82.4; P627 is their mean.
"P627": 627.0 yr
